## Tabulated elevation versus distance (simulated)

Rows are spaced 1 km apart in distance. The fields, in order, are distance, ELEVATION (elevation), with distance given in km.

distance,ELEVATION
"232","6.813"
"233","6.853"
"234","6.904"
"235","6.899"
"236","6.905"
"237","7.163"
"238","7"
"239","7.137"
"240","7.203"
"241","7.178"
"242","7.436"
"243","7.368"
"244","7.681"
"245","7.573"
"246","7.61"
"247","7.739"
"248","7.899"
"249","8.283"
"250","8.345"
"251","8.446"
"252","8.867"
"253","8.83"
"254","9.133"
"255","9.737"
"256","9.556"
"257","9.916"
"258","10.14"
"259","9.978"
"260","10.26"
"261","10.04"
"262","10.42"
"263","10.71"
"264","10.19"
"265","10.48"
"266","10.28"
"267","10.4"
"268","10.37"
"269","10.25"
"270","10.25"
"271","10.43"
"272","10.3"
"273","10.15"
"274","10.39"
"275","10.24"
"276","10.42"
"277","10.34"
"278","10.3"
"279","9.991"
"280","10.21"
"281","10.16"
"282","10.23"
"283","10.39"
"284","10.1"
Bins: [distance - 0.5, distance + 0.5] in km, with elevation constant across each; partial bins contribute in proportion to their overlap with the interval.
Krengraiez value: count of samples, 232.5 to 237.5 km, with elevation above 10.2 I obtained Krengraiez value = 0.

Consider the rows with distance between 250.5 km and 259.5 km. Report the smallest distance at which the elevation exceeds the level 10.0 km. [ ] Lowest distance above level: 258 km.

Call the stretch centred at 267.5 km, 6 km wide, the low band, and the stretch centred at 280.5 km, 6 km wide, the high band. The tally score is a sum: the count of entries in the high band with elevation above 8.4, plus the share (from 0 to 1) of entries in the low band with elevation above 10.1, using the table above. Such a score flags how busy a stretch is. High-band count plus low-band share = 7.0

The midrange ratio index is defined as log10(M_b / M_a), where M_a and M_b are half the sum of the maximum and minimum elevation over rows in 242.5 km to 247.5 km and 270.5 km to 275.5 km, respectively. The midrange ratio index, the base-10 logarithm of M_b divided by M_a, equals 0.13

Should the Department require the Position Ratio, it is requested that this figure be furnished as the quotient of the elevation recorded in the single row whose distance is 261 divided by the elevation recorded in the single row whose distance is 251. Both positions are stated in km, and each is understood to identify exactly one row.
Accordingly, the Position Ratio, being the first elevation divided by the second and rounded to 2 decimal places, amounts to 1.19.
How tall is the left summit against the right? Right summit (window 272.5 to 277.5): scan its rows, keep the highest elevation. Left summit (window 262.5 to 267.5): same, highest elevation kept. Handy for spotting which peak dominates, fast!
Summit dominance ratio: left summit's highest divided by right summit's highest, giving 1.03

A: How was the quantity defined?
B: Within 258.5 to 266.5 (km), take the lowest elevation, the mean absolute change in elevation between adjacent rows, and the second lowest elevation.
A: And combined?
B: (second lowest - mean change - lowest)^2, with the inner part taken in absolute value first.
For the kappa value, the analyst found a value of 0.062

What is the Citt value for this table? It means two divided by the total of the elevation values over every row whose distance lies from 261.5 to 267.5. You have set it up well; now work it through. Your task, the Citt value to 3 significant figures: 0.0320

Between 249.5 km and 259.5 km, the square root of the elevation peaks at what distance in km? 258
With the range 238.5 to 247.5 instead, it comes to 247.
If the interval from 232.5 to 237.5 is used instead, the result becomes 237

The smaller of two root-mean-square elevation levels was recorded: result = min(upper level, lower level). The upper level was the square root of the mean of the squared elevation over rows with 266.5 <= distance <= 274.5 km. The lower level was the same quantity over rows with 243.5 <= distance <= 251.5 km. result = 8.0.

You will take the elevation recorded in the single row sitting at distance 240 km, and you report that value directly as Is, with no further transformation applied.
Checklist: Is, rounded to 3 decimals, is 7.203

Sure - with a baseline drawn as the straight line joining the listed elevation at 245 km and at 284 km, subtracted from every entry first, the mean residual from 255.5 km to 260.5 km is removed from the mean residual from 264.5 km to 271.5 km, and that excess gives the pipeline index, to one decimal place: -0.3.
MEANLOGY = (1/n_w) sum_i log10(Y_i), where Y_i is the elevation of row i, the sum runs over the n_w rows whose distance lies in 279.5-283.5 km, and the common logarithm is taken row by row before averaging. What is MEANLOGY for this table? 1.01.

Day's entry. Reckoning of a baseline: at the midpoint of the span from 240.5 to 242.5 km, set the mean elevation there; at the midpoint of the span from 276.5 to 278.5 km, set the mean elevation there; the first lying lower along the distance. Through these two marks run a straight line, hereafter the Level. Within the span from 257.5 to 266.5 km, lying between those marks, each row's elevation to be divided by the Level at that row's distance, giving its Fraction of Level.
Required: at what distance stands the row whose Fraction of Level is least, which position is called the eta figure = 266 km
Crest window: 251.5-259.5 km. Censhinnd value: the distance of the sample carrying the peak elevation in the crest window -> 258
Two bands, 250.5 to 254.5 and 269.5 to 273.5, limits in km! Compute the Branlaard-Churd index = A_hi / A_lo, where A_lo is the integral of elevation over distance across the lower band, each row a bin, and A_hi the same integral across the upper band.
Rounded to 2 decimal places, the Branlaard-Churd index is 1.17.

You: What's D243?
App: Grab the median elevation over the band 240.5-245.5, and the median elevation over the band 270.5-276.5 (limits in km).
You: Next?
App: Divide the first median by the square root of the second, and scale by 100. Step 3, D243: 231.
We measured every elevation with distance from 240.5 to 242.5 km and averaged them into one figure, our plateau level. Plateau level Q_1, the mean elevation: 7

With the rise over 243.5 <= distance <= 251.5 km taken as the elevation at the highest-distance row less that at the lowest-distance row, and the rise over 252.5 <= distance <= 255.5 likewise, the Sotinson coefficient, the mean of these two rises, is 0.84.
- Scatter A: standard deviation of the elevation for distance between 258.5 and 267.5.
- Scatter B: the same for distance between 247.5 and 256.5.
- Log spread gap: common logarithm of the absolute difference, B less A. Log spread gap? -0.4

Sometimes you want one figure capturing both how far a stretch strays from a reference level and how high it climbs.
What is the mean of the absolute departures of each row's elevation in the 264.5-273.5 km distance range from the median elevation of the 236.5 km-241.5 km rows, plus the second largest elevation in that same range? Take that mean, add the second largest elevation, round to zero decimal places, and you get 14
